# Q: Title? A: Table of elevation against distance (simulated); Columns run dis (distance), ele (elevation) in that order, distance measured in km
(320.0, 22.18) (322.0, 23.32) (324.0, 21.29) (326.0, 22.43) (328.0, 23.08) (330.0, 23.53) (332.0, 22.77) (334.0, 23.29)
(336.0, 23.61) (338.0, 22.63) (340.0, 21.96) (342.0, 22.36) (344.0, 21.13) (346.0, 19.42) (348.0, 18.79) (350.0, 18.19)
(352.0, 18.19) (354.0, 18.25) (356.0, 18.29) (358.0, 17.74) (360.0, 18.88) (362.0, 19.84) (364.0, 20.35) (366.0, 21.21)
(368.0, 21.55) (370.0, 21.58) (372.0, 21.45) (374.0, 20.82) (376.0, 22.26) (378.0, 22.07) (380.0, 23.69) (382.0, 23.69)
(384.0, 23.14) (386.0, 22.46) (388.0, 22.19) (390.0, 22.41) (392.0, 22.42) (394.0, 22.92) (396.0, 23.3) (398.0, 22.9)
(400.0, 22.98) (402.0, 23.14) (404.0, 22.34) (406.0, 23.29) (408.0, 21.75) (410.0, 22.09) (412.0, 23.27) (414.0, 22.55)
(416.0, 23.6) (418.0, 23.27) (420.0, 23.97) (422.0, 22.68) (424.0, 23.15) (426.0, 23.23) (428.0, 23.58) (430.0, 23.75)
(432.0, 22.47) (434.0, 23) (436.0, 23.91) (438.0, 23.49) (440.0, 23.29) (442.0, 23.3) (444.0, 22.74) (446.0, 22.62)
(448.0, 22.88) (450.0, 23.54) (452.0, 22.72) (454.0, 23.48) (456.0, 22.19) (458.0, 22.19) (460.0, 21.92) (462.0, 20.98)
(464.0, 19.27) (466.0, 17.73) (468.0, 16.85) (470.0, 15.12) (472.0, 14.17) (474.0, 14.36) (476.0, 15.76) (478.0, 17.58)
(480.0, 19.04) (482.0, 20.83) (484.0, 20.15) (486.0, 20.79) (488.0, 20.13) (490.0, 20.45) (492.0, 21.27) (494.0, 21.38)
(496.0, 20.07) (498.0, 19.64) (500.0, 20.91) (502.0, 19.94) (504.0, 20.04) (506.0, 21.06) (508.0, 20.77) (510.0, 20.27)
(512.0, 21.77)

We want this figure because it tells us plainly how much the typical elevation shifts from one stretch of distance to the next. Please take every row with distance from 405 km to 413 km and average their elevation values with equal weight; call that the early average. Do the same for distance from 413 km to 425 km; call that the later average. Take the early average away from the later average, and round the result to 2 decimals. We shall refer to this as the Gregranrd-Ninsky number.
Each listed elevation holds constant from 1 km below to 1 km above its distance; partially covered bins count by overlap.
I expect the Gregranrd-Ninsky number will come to 0.60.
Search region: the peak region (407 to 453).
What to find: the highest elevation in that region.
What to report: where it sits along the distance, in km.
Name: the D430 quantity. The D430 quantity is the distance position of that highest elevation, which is 420.0 km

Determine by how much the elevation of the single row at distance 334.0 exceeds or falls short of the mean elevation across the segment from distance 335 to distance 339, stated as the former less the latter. 0.2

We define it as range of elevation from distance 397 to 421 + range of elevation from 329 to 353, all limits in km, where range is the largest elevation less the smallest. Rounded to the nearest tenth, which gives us 7.6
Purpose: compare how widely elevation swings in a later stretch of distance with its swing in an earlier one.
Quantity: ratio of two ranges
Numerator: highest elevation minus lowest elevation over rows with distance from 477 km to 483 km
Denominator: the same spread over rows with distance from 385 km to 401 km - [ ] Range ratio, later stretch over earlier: 2.9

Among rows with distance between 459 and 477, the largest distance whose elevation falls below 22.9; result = 476.0 km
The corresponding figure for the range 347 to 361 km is 360.0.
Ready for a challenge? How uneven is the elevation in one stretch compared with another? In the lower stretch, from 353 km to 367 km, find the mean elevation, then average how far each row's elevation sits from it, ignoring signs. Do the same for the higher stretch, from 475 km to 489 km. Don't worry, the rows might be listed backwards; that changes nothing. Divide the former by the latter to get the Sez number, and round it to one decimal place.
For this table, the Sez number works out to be 0.7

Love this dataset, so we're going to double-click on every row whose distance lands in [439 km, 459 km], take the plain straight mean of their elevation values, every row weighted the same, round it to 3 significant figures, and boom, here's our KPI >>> 22.9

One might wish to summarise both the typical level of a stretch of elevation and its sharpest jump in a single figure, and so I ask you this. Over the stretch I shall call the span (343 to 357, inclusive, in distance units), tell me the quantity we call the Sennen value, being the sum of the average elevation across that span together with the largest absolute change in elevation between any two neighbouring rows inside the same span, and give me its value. 20.6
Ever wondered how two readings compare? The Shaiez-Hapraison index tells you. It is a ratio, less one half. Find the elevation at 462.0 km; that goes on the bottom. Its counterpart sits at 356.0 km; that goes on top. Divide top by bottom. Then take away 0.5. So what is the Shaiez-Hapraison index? 0.37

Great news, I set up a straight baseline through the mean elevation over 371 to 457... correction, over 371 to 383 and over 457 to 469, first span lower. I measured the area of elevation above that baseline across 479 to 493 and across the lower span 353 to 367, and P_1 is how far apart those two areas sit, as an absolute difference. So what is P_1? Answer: 68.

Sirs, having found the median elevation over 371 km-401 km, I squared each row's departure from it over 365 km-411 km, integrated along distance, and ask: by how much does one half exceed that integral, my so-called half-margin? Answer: -27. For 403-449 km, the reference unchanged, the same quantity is -30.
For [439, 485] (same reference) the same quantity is -694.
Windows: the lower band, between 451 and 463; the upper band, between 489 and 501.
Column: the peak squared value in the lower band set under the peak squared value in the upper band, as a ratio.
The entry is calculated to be 0.83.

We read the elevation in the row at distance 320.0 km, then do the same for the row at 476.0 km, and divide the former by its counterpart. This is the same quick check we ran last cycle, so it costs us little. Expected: 1.41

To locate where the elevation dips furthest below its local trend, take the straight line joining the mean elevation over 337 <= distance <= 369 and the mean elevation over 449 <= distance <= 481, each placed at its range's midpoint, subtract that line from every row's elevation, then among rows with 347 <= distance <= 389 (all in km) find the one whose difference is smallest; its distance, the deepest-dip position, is 358.0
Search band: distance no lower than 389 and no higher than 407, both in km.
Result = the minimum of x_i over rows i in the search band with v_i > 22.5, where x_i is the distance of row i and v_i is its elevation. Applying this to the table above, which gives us 394.0 km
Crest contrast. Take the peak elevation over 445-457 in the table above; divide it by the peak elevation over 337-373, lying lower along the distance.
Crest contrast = 1.04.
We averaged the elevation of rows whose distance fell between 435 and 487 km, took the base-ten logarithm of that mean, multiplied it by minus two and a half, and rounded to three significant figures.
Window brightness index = -3.28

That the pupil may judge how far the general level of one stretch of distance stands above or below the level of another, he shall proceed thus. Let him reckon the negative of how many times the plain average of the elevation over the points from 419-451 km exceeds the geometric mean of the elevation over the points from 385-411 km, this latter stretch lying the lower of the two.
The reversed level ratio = -1.03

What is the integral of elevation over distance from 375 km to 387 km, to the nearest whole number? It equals 275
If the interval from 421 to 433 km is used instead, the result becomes 278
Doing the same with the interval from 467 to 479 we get 188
